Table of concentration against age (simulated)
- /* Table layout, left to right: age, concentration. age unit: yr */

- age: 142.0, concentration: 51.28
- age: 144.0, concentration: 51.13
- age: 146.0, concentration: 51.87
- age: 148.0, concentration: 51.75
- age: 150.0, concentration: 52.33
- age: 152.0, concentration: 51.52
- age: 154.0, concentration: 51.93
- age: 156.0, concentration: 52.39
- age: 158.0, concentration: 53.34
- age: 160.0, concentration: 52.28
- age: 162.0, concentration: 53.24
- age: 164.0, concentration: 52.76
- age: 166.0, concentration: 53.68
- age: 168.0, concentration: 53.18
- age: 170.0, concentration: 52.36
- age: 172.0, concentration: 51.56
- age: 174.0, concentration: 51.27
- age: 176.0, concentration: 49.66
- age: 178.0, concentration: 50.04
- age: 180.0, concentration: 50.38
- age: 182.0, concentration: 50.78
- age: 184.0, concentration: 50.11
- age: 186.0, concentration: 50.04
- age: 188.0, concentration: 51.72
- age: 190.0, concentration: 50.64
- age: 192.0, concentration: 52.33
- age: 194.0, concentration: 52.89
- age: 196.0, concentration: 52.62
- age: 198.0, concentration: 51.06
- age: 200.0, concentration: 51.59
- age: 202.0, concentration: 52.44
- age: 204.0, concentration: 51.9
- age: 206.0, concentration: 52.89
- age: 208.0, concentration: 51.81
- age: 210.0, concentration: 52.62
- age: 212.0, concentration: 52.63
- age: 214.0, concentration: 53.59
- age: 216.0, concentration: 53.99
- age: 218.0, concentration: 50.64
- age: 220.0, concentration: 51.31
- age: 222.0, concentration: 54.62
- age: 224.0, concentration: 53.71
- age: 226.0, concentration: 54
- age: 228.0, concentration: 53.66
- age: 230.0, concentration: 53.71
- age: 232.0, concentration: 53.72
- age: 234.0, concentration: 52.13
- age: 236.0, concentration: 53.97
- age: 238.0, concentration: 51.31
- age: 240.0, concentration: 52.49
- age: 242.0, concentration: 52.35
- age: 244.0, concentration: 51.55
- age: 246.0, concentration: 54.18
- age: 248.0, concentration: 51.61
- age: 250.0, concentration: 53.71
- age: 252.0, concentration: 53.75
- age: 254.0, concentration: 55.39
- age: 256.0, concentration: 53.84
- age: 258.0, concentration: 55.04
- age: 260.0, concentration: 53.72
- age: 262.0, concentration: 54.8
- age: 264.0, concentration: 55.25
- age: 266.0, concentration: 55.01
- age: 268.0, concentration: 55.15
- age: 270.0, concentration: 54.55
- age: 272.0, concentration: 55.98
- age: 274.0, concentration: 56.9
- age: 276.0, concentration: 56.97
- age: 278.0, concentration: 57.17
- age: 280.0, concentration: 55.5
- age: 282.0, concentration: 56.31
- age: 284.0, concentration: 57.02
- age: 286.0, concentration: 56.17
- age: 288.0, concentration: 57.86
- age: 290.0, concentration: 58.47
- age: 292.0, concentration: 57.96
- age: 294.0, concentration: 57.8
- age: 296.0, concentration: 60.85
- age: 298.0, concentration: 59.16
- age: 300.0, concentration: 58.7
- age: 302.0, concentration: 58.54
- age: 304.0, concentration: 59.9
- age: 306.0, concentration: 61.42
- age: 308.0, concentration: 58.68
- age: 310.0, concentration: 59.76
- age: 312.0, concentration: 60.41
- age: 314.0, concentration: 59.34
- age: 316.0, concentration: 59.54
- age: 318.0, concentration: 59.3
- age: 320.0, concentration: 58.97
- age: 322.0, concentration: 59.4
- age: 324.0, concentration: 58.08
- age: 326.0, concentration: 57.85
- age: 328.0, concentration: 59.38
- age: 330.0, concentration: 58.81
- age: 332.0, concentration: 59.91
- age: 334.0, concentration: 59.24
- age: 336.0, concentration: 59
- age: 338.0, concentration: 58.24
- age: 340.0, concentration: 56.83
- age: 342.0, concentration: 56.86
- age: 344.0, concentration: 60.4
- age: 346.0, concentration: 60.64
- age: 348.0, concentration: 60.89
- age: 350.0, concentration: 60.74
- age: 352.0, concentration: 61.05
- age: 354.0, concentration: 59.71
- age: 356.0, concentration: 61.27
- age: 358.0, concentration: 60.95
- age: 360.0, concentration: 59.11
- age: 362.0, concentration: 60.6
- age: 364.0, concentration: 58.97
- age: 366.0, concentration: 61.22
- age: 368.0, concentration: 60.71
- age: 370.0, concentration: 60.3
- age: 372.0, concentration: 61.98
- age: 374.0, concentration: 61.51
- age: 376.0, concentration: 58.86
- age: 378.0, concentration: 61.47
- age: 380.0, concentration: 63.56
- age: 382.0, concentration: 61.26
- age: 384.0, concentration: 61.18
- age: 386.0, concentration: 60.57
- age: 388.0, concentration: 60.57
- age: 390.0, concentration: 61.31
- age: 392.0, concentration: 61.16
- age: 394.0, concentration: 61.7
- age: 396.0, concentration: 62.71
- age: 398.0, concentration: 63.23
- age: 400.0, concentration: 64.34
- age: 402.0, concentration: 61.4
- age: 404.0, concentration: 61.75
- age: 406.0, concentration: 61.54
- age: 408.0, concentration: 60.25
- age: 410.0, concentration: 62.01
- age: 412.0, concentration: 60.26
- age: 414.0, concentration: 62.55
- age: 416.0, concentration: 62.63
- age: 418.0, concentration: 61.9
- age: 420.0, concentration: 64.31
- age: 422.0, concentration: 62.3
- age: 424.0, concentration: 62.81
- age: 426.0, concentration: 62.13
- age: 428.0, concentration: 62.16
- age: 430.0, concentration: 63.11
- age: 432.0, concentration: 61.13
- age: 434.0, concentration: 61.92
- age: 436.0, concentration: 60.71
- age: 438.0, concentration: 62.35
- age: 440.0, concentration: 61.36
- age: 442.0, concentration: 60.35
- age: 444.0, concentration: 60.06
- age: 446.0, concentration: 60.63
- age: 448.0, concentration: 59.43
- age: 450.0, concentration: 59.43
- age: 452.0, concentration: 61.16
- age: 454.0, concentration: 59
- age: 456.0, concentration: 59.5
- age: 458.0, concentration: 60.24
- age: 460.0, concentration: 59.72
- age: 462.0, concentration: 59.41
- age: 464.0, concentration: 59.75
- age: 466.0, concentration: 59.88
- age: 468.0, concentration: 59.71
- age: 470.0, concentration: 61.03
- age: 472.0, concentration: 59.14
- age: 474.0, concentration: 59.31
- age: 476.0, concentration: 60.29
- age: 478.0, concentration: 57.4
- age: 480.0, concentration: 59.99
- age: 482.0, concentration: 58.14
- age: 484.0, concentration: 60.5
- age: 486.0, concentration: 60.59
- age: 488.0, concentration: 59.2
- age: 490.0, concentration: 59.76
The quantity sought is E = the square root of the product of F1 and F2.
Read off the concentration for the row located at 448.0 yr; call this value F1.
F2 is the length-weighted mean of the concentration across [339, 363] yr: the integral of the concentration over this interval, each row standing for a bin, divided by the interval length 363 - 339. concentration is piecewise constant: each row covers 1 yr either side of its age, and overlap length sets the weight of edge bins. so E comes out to 59.7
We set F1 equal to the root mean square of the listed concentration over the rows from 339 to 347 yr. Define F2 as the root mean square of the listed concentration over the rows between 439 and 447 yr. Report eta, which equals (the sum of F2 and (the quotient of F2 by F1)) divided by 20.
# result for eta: 3.08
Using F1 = 59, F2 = 60.6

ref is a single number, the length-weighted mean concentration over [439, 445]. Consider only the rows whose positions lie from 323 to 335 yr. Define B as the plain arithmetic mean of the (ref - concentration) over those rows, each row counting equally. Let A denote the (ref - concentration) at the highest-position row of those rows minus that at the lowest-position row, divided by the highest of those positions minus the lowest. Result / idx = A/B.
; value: -0.07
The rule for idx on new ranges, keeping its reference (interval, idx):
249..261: 0.00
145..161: 0.00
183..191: -0.01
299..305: -0.19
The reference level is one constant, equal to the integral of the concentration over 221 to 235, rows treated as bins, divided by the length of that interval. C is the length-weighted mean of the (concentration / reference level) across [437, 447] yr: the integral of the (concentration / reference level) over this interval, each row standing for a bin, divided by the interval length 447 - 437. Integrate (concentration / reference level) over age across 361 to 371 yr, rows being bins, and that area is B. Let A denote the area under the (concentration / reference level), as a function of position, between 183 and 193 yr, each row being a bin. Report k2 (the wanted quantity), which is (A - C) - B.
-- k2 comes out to -2.9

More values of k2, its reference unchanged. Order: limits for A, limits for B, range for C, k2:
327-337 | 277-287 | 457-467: -0.6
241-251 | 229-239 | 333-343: -1.1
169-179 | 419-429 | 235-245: -3.2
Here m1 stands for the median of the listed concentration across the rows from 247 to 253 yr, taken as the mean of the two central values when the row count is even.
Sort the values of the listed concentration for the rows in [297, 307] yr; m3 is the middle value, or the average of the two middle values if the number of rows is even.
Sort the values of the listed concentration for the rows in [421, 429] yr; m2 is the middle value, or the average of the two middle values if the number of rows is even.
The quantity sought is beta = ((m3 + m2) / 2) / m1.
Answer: 1.13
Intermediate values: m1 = 54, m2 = 62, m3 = 59.2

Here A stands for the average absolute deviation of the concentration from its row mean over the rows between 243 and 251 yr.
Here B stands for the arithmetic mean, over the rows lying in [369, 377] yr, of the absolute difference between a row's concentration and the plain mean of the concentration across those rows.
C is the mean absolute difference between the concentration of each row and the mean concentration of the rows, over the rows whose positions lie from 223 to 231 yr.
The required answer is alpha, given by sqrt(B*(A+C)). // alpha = 1.19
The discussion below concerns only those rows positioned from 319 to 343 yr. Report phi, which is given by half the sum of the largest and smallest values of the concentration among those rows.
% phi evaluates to 58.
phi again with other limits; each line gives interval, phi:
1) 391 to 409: 62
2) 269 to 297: 58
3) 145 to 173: 53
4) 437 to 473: 61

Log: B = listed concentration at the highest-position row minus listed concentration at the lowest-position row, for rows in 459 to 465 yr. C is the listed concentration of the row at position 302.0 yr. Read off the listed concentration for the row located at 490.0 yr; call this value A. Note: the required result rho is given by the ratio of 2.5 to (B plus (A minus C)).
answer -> 2.0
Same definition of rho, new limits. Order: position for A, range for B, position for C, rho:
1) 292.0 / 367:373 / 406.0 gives -1.1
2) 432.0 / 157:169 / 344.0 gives 4.4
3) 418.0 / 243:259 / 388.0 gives 0.5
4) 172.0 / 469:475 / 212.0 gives -0.9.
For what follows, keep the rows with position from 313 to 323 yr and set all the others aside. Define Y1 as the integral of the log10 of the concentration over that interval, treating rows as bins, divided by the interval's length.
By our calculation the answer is 1.77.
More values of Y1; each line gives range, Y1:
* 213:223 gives 1.72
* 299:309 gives 1.77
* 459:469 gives 1.78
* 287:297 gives 1.77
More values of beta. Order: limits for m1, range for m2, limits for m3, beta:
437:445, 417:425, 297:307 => 1.00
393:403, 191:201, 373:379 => 0.91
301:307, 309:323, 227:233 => 0.94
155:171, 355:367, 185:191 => 1.05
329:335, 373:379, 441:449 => 1.03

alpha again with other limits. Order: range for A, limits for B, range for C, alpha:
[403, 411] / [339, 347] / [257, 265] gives 1.40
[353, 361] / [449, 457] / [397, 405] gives 1.16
